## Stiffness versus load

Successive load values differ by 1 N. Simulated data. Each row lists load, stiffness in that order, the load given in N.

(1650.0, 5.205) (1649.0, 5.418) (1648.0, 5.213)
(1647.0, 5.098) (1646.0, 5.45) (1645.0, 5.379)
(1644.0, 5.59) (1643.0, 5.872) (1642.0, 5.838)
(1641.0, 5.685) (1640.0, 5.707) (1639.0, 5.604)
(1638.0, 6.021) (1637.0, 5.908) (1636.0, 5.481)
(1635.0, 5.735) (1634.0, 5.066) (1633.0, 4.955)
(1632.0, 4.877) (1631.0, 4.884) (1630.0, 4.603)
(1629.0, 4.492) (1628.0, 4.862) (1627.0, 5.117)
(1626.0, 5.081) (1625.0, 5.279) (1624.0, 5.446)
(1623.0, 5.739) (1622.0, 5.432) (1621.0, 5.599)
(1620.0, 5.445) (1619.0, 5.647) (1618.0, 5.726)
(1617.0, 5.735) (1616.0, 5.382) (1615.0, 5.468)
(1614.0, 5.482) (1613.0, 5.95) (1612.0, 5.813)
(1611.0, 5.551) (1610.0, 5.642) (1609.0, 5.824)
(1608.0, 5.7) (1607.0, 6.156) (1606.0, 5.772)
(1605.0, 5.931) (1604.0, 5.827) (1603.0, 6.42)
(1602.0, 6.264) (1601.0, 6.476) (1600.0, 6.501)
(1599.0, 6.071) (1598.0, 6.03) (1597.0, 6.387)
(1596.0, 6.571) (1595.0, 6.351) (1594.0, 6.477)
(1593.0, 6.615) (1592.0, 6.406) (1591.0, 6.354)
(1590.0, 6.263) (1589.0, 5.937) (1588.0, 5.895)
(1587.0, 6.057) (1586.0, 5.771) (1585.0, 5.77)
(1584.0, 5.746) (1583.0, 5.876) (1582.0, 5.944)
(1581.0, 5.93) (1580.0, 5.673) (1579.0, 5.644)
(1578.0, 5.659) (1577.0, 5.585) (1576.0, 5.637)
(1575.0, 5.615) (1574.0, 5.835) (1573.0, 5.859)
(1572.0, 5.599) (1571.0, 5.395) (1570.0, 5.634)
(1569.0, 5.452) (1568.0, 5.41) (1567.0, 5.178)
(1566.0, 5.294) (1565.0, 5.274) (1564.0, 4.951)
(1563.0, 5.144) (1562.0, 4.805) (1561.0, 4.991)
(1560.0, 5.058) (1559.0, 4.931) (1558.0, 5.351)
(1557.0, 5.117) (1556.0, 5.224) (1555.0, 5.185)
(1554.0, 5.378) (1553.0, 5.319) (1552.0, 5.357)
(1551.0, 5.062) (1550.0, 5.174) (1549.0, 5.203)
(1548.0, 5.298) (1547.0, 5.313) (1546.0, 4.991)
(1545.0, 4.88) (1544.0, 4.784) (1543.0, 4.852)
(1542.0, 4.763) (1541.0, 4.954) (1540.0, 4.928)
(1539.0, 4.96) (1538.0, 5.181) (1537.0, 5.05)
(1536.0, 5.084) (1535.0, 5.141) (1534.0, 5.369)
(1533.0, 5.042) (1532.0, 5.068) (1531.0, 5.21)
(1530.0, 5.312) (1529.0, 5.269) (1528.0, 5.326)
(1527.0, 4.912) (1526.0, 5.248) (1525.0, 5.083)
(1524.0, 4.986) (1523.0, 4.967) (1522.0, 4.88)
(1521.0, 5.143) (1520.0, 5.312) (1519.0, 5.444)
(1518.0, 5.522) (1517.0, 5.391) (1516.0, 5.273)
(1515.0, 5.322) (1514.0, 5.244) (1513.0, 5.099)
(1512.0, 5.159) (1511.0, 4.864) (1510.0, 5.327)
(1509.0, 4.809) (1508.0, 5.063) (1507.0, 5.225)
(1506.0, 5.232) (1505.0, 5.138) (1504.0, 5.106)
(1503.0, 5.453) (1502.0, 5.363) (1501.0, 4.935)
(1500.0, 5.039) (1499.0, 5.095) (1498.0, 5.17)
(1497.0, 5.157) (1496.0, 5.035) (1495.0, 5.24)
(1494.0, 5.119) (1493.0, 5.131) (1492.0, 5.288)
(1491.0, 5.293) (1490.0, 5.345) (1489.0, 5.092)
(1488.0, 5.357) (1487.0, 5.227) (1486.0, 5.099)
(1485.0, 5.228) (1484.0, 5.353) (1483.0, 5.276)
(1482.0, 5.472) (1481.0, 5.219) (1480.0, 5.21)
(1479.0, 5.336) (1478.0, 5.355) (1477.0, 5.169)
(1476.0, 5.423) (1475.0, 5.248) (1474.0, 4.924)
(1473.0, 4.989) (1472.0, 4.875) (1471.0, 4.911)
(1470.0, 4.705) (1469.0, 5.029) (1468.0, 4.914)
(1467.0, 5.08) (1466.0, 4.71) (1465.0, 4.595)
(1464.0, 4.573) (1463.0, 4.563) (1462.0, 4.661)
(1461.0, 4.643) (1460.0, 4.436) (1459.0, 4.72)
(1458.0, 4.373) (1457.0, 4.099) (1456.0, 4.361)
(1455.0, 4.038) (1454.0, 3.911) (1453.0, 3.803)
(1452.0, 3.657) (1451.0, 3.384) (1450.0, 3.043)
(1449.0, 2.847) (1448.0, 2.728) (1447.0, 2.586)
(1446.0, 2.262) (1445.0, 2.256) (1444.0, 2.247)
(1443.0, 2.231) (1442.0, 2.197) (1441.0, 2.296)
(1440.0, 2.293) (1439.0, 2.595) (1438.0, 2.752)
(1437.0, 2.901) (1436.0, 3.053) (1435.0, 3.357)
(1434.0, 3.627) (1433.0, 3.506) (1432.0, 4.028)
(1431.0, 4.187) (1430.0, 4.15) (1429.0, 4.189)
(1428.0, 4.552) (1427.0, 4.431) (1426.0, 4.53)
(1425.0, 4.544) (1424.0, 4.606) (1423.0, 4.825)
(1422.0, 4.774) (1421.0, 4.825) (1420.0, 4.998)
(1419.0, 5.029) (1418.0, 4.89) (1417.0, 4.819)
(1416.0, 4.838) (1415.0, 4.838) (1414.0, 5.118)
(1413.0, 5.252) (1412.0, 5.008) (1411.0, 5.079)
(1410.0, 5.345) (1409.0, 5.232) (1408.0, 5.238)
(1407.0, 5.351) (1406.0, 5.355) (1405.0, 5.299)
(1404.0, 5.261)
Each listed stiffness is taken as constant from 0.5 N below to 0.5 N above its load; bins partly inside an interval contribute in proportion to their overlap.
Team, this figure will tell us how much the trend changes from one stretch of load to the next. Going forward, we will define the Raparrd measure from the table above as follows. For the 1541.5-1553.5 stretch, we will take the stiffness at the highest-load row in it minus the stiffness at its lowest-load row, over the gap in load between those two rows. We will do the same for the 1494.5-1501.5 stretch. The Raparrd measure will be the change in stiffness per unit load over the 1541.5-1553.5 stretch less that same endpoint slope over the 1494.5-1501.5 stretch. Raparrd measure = 0.10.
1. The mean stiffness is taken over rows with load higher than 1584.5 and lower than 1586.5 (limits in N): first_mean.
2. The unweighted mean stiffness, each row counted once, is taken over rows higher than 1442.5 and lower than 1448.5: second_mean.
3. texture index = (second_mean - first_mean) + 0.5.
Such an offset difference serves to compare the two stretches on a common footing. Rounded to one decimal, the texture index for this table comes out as -2.9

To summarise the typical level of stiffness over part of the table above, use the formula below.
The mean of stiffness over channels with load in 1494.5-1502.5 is 5.1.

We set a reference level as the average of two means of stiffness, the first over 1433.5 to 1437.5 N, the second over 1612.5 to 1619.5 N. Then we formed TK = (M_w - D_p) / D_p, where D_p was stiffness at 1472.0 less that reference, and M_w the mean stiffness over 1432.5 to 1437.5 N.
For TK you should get 6.4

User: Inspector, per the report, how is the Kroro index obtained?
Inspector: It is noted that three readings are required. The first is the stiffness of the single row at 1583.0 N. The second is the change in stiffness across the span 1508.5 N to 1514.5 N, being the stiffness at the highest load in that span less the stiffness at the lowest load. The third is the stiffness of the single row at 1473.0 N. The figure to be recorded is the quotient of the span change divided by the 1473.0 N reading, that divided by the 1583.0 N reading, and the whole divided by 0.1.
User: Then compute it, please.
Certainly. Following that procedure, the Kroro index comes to 0.15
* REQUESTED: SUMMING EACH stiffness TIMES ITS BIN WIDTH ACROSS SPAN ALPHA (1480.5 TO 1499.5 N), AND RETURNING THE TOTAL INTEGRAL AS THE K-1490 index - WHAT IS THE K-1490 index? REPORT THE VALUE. 99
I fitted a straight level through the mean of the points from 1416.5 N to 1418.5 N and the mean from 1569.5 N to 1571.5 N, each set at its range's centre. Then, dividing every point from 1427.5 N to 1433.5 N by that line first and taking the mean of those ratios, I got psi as 0.835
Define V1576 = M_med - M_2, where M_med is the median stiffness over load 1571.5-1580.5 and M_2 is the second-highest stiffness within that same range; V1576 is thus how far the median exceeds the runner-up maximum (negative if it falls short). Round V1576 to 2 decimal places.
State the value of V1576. -0.19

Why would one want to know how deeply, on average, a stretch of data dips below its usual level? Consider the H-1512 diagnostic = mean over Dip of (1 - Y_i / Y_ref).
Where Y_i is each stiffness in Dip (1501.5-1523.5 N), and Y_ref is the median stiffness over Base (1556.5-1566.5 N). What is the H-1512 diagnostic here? -0.02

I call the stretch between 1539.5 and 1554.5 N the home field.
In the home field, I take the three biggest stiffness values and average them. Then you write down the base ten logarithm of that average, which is 0.728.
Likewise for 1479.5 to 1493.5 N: 0.732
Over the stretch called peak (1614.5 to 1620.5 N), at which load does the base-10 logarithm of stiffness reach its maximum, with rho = 1617.0 N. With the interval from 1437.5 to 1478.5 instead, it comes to 1476.0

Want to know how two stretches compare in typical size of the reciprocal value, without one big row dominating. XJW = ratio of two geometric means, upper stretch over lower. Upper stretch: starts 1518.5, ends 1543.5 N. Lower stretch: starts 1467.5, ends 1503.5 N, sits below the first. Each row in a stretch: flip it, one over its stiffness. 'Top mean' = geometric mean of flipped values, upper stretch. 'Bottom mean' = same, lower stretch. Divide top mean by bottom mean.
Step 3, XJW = 1.01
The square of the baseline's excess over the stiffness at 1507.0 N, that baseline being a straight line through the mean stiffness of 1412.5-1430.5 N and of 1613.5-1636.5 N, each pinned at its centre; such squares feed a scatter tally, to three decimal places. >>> 0.068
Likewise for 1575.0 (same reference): 0.217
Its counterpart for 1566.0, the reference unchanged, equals 0.029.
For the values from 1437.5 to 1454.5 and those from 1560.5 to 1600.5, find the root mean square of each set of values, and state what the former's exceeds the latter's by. -3.0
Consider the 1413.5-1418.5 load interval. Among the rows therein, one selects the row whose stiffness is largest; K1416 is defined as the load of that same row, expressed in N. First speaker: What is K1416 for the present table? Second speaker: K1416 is 1414.0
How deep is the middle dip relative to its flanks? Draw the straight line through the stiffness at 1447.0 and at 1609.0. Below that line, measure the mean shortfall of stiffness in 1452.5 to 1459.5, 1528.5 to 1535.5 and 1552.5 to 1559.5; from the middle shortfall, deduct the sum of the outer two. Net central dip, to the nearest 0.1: 1.0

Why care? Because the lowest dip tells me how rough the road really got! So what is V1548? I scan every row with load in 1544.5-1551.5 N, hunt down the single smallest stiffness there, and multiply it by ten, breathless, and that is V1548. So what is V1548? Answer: 48.8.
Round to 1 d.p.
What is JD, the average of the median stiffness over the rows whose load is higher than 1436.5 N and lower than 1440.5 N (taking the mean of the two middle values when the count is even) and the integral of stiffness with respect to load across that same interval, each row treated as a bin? 6.6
